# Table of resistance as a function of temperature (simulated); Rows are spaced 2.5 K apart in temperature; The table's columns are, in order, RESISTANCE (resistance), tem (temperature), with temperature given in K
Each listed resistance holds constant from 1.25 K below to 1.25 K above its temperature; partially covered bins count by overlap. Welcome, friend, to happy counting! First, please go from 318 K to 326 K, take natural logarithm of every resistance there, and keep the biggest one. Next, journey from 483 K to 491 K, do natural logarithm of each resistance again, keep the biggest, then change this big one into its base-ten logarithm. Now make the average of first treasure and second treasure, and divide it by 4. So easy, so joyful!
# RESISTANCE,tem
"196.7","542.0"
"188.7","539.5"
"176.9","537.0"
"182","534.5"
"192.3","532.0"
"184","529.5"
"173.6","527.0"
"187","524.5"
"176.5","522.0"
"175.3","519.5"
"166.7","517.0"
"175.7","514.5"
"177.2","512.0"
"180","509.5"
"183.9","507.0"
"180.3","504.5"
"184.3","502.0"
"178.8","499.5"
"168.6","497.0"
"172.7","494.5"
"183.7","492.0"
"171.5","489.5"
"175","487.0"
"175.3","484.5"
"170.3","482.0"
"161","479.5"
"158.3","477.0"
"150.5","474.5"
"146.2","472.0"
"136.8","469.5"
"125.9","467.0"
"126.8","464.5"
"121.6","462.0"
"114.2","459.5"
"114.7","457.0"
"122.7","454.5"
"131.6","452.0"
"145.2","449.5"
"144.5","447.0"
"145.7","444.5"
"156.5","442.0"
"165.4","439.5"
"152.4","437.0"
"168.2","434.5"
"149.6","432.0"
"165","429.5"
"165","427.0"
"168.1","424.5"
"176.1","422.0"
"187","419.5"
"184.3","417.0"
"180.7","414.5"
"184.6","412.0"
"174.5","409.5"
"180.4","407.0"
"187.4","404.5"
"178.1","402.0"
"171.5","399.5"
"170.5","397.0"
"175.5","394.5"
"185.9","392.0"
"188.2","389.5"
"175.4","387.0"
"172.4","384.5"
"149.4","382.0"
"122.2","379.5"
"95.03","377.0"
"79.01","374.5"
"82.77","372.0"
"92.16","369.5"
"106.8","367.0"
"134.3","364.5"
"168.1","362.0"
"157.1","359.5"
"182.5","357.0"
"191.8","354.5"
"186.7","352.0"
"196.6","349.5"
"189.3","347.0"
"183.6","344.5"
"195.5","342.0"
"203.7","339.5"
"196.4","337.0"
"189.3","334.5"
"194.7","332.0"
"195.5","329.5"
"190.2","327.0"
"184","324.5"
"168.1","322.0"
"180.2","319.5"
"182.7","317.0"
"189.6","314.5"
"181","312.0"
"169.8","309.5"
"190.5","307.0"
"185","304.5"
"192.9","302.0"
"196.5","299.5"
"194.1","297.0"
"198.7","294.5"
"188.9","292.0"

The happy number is 0.741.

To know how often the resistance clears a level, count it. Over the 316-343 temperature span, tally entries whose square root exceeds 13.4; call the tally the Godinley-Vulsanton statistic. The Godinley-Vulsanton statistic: 10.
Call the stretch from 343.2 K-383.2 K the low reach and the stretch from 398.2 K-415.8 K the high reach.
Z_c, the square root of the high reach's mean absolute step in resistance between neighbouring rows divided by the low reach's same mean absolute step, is 0.68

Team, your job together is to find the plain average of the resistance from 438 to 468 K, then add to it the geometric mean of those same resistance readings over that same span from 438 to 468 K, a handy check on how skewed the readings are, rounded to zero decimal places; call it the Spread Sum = 268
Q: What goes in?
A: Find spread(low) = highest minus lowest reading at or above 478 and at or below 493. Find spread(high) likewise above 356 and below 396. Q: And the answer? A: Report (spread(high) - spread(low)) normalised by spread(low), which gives 3.8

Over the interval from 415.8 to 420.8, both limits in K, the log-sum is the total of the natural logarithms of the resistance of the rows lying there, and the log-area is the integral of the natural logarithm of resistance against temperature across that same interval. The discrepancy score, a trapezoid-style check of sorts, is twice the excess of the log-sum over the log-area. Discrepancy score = -31.3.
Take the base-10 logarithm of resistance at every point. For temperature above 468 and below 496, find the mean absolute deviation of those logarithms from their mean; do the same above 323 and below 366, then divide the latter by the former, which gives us 0.9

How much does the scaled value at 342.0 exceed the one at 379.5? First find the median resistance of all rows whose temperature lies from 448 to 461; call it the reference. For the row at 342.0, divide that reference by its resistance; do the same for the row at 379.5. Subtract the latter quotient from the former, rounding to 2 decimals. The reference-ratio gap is -0.38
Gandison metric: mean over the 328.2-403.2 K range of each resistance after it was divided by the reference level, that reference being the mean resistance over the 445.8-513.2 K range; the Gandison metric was 1.05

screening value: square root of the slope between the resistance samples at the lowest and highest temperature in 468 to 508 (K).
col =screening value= 1.1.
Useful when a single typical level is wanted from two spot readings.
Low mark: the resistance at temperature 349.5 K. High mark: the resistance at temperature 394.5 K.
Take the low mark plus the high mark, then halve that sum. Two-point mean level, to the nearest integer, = 186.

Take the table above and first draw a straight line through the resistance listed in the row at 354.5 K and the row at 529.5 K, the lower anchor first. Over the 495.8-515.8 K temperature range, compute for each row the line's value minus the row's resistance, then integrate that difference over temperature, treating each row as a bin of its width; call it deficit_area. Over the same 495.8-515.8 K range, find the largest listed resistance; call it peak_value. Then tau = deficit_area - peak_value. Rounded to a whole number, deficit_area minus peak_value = -55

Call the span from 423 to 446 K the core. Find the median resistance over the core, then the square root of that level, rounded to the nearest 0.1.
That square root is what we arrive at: 12.8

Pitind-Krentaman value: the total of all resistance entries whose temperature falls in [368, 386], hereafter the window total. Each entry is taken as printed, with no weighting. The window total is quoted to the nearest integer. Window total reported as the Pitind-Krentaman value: 793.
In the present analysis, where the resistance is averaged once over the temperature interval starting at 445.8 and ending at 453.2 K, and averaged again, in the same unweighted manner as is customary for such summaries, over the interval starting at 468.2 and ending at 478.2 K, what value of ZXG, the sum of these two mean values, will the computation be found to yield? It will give 288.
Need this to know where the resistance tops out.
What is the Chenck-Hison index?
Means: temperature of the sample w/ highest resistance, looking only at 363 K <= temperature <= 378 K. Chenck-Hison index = 364.5 K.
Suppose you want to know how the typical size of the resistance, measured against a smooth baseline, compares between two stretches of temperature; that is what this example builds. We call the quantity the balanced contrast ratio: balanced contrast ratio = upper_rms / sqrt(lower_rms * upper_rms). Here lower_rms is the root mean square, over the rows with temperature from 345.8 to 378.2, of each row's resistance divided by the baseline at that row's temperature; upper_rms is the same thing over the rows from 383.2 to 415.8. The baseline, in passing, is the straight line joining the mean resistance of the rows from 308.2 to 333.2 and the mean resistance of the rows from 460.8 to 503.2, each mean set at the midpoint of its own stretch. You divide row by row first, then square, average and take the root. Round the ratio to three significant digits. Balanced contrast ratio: 1.11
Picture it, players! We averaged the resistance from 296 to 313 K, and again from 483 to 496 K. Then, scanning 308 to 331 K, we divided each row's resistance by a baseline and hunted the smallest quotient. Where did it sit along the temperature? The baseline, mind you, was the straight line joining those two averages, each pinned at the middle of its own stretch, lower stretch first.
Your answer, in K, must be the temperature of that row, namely 322.0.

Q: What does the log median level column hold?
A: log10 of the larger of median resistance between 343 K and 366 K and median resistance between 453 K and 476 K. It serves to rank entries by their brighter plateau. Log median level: 2.26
